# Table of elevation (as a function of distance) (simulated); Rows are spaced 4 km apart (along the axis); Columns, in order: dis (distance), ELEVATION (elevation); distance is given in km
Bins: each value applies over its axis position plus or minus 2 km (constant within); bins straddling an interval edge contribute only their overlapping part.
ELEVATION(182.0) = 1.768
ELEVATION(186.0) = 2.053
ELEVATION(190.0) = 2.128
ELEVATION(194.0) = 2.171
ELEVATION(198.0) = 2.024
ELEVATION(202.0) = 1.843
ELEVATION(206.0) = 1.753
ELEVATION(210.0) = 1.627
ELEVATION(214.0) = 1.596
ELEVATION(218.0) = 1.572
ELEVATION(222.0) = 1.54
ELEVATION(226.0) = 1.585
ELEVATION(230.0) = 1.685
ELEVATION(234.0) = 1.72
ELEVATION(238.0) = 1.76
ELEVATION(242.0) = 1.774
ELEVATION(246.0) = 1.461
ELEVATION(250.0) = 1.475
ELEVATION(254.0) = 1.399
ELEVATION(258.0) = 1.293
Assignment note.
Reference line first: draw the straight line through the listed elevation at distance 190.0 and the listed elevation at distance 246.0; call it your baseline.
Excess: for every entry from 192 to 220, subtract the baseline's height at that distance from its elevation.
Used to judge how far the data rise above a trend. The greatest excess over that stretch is 0.09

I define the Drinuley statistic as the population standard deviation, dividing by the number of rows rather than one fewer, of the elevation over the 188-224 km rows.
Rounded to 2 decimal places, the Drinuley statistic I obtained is 0.23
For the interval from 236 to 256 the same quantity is 0.16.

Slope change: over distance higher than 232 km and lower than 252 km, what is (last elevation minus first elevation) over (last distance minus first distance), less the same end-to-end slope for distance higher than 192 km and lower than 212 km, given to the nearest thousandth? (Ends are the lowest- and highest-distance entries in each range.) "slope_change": 0.019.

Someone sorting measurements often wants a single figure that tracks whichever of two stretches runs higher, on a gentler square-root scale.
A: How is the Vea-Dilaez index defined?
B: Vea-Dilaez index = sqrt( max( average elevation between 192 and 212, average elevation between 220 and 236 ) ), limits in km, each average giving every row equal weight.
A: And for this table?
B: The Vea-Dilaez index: 1.37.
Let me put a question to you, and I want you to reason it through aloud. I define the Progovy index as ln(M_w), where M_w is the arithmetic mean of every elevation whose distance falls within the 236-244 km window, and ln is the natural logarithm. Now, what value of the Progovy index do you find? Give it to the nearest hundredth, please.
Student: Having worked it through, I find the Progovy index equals 0.57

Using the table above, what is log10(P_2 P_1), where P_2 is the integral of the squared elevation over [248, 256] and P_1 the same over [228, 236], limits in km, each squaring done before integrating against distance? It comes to 2.58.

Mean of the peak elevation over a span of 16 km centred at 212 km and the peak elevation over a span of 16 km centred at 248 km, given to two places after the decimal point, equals 1.76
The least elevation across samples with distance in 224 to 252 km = 1.461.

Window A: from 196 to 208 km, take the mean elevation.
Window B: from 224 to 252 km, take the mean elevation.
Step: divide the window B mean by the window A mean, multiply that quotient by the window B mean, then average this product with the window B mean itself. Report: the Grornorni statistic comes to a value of 1.53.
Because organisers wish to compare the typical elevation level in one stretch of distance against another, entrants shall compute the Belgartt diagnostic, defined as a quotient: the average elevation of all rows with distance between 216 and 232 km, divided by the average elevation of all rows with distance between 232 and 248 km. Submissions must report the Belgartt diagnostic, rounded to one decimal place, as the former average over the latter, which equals 1.0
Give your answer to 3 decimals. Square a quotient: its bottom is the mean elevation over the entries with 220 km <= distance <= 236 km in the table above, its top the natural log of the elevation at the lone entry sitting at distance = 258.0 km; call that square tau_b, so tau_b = 0.025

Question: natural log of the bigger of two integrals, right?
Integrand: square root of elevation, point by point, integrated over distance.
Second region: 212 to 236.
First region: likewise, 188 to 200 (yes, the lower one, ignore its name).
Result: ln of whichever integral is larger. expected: 3.42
